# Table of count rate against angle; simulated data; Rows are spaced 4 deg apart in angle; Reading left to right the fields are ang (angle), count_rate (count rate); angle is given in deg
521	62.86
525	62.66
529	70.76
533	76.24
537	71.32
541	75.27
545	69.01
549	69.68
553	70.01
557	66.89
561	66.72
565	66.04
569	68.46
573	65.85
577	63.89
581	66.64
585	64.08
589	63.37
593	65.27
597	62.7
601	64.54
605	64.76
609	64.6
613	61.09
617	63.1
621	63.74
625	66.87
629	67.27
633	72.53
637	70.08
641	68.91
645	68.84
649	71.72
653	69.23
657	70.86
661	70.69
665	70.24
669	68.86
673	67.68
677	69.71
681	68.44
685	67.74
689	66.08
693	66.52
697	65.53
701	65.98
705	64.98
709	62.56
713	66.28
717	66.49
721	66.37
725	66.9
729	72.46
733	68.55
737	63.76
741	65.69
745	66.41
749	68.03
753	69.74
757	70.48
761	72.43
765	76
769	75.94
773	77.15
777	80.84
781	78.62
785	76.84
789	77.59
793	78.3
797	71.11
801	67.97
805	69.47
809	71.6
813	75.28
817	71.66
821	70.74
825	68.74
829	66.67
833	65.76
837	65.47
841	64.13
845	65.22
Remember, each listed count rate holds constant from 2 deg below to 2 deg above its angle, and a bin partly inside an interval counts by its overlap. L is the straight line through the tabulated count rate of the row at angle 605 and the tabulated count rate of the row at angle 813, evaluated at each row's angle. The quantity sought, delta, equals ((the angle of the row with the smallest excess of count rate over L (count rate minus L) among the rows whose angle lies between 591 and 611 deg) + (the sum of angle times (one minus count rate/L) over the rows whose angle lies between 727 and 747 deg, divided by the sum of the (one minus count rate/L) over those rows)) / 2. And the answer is 668.7 deg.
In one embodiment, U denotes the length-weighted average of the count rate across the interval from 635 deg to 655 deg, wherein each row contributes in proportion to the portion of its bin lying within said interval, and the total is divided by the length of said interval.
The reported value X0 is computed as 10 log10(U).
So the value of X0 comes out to 18.4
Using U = 70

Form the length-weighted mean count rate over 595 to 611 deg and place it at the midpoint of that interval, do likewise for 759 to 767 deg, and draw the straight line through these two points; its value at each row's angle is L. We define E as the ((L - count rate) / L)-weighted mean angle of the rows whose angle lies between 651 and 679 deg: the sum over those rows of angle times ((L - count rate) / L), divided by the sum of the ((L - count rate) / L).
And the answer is 659.9 deg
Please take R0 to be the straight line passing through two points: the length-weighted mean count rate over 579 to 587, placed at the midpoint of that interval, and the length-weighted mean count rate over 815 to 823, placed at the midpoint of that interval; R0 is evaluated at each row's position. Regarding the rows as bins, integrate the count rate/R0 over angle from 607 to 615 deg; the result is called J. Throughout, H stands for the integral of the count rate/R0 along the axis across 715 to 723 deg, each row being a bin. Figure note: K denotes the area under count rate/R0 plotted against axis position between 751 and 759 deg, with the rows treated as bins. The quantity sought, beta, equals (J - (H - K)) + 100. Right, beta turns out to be 108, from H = 7.7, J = 7.6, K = 8.1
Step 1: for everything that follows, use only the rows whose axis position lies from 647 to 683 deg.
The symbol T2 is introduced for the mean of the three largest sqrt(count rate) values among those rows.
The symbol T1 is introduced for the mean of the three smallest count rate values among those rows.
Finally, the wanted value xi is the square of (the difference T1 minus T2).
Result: 3587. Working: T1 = 68.3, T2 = 8.43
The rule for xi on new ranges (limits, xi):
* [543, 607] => 3023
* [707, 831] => 3036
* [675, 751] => 3068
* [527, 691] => 2879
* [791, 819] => 3703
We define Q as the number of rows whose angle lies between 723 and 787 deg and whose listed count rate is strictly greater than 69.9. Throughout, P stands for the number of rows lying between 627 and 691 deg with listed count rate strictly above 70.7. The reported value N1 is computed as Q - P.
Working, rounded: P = 3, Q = 9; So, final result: 6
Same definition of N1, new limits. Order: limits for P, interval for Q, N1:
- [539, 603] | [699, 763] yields 2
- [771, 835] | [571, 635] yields -10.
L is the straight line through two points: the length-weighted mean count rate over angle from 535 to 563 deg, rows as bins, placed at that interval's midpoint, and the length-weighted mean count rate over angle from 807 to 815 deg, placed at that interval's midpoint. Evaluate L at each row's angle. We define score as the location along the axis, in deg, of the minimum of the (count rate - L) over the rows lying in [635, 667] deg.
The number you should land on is 645 deg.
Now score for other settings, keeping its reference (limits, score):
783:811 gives 801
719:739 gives 737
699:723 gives 709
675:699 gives 697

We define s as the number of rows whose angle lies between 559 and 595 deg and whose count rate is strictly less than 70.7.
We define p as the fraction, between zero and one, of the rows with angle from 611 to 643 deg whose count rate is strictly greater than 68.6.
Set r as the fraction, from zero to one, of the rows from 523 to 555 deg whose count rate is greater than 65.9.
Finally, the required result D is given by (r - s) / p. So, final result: -21.7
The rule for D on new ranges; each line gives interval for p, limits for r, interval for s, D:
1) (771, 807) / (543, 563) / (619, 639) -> -3.4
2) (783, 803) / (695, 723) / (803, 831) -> -3.0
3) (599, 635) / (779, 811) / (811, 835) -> -18.0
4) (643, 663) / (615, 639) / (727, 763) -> -6.3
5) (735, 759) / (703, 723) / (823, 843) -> -13.2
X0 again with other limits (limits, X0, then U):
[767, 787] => 18.9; 78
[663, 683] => 18.4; 69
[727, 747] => 18.3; 67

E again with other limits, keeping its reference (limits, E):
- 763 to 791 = 777.2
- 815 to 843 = 831.2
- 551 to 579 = 562.0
